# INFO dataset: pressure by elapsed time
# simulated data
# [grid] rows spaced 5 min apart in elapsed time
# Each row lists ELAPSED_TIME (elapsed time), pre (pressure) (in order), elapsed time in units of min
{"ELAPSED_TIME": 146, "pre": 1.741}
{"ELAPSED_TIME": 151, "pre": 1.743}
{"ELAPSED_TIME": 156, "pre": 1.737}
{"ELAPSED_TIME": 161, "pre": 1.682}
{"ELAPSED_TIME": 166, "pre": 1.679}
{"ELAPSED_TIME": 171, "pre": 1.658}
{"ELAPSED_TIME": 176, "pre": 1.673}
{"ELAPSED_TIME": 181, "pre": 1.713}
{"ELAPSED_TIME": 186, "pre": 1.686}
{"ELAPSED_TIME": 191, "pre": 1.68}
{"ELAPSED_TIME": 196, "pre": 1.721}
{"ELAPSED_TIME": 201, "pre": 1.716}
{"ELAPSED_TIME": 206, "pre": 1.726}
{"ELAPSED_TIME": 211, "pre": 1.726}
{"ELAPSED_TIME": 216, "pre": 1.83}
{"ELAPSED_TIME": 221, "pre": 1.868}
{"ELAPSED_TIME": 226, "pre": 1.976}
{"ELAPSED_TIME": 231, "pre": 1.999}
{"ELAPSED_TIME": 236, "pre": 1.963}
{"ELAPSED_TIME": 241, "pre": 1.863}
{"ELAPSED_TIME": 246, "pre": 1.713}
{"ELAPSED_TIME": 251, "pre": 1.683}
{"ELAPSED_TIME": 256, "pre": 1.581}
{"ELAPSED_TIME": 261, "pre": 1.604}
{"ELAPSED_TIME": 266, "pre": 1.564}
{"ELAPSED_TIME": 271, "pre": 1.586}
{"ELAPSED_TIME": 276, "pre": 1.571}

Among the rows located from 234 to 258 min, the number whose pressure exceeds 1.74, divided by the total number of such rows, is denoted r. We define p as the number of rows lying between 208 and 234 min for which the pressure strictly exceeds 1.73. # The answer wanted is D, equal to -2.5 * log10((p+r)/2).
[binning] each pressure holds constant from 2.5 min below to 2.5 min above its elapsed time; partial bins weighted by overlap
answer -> -0.9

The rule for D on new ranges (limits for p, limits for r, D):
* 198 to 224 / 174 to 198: 0.0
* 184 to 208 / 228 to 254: 1.3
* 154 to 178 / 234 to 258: 0.4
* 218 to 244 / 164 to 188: -1.0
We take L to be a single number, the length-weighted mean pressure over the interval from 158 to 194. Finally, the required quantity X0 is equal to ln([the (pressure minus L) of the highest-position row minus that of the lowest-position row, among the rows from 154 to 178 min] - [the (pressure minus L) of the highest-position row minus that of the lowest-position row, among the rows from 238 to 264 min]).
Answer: -1.63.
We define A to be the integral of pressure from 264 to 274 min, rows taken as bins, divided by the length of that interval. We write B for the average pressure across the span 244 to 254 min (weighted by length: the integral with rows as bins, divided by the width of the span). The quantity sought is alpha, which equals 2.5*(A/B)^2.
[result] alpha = 2.17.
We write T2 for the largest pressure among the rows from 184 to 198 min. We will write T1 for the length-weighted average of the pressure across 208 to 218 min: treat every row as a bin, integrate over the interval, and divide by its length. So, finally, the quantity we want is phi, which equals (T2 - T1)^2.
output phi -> 0.00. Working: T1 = 1.77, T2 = 1.721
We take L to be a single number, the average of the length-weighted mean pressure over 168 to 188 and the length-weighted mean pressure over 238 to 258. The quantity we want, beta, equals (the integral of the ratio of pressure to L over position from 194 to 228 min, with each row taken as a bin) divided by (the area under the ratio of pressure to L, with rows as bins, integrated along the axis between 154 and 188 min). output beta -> 1.1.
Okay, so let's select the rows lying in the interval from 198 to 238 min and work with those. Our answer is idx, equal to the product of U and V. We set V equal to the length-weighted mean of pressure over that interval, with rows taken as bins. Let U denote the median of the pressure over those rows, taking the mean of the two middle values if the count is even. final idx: 3.4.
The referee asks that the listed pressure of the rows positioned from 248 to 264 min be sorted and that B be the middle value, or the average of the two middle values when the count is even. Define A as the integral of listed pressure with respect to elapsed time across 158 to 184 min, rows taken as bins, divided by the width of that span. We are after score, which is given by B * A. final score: 2.7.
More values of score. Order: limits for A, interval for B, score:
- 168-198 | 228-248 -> 3.2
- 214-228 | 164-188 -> 3.2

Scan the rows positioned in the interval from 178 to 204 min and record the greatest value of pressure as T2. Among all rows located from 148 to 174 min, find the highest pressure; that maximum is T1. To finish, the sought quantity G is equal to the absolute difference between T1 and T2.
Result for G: 0.02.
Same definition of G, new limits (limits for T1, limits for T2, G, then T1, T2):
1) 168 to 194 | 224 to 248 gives 0.29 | 1.713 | 1.999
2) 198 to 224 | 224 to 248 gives 0.13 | 1.868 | 1.999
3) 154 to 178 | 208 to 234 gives 0.26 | 1.737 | 1.999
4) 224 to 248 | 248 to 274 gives 0.32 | 1.999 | 1.683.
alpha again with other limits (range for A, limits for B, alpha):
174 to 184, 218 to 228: 1.96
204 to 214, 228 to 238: 1.91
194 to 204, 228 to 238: 1.88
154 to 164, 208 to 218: 2.32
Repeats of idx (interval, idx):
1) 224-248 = 3.7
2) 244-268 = 2.6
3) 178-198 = 2.9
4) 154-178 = 2.8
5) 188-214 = 3.0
